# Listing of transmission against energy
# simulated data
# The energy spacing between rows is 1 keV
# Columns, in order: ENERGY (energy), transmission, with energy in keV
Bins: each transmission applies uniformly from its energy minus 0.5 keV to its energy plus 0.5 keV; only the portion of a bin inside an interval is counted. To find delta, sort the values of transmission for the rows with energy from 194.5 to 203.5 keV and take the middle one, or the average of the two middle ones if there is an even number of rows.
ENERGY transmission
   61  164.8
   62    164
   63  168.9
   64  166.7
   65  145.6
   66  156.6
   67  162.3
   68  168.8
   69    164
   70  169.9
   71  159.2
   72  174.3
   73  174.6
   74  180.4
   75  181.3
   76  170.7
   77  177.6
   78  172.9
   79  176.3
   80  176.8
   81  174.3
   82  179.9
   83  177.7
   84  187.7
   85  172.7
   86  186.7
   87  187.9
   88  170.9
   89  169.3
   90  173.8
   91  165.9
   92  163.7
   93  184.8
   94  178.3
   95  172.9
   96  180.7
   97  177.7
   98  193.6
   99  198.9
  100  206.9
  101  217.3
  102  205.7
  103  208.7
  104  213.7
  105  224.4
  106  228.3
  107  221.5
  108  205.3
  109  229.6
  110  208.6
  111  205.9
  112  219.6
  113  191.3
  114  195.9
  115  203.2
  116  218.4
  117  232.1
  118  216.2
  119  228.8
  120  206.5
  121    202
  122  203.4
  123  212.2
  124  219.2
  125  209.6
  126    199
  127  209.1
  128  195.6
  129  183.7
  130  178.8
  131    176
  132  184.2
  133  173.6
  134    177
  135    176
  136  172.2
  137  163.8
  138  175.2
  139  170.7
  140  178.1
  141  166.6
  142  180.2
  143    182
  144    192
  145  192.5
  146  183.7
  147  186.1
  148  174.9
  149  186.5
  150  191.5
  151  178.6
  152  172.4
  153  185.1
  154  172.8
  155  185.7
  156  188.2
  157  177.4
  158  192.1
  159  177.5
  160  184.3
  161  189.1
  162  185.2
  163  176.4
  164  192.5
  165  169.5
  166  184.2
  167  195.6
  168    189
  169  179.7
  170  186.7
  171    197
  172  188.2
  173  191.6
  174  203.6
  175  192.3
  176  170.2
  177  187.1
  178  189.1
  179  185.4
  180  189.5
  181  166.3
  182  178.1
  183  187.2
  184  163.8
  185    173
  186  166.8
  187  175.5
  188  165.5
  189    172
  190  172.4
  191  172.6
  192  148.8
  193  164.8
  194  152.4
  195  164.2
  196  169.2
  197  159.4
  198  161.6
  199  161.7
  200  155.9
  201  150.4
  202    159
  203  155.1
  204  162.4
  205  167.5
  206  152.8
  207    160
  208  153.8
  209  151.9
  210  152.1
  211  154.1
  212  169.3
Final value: 159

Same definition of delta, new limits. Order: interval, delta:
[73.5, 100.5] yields 178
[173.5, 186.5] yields 185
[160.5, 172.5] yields 187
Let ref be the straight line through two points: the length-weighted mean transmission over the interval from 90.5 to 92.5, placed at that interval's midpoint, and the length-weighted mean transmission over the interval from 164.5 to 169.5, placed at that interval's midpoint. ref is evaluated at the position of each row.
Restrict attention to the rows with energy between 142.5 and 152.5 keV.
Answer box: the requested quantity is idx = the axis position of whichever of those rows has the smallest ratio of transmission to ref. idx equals 152 keV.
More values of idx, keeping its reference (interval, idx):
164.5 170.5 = 165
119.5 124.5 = 121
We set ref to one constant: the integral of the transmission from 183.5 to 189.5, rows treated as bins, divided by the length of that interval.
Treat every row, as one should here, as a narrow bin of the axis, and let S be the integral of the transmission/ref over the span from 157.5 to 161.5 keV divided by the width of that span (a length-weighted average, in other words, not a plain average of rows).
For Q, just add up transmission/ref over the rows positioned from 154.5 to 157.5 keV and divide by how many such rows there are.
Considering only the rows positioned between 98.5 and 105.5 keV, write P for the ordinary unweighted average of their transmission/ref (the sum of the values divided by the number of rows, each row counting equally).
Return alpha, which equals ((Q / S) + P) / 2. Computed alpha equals 1.12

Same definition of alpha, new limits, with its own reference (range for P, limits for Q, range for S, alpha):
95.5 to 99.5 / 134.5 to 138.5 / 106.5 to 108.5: 0.96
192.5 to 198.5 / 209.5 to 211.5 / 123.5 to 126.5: 0.84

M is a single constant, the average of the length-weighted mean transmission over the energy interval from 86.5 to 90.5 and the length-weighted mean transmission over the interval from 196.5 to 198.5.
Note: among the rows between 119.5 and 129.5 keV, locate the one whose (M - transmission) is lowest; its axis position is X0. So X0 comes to 124 keV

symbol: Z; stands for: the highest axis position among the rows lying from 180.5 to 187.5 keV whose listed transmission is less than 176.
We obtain 187 keV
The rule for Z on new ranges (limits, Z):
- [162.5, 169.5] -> 165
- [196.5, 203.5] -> 203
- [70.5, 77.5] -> 76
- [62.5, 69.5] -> 69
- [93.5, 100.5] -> 95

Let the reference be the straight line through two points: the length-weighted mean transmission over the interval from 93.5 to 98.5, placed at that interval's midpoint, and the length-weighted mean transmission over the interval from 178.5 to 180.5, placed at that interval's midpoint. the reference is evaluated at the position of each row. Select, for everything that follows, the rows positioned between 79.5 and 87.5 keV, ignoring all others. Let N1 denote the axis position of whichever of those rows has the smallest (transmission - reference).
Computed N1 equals 85 keV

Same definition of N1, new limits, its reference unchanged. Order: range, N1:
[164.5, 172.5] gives 165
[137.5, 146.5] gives 141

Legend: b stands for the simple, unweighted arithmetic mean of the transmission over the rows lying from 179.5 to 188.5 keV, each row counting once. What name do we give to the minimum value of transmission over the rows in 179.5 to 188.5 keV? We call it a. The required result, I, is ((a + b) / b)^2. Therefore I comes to 3.77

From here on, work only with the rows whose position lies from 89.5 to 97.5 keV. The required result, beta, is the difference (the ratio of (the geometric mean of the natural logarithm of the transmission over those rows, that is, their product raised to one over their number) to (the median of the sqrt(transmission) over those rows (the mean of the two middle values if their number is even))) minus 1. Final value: -0.611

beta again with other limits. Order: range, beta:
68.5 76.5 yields -0.608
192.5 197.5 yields -0.603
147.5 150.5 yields -0.618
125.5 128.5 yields -0.624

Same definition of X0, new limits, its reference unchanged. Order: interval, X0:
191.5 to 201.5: 196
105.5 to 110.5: 109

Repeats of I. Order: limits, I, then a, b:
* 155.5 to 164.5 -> 3.82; 176.4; 185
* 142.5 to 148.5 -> 3.78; 174.9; 185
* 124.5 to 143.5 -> 3.62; 163.8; 182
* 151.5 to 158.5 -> 3.79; 172.4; 182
